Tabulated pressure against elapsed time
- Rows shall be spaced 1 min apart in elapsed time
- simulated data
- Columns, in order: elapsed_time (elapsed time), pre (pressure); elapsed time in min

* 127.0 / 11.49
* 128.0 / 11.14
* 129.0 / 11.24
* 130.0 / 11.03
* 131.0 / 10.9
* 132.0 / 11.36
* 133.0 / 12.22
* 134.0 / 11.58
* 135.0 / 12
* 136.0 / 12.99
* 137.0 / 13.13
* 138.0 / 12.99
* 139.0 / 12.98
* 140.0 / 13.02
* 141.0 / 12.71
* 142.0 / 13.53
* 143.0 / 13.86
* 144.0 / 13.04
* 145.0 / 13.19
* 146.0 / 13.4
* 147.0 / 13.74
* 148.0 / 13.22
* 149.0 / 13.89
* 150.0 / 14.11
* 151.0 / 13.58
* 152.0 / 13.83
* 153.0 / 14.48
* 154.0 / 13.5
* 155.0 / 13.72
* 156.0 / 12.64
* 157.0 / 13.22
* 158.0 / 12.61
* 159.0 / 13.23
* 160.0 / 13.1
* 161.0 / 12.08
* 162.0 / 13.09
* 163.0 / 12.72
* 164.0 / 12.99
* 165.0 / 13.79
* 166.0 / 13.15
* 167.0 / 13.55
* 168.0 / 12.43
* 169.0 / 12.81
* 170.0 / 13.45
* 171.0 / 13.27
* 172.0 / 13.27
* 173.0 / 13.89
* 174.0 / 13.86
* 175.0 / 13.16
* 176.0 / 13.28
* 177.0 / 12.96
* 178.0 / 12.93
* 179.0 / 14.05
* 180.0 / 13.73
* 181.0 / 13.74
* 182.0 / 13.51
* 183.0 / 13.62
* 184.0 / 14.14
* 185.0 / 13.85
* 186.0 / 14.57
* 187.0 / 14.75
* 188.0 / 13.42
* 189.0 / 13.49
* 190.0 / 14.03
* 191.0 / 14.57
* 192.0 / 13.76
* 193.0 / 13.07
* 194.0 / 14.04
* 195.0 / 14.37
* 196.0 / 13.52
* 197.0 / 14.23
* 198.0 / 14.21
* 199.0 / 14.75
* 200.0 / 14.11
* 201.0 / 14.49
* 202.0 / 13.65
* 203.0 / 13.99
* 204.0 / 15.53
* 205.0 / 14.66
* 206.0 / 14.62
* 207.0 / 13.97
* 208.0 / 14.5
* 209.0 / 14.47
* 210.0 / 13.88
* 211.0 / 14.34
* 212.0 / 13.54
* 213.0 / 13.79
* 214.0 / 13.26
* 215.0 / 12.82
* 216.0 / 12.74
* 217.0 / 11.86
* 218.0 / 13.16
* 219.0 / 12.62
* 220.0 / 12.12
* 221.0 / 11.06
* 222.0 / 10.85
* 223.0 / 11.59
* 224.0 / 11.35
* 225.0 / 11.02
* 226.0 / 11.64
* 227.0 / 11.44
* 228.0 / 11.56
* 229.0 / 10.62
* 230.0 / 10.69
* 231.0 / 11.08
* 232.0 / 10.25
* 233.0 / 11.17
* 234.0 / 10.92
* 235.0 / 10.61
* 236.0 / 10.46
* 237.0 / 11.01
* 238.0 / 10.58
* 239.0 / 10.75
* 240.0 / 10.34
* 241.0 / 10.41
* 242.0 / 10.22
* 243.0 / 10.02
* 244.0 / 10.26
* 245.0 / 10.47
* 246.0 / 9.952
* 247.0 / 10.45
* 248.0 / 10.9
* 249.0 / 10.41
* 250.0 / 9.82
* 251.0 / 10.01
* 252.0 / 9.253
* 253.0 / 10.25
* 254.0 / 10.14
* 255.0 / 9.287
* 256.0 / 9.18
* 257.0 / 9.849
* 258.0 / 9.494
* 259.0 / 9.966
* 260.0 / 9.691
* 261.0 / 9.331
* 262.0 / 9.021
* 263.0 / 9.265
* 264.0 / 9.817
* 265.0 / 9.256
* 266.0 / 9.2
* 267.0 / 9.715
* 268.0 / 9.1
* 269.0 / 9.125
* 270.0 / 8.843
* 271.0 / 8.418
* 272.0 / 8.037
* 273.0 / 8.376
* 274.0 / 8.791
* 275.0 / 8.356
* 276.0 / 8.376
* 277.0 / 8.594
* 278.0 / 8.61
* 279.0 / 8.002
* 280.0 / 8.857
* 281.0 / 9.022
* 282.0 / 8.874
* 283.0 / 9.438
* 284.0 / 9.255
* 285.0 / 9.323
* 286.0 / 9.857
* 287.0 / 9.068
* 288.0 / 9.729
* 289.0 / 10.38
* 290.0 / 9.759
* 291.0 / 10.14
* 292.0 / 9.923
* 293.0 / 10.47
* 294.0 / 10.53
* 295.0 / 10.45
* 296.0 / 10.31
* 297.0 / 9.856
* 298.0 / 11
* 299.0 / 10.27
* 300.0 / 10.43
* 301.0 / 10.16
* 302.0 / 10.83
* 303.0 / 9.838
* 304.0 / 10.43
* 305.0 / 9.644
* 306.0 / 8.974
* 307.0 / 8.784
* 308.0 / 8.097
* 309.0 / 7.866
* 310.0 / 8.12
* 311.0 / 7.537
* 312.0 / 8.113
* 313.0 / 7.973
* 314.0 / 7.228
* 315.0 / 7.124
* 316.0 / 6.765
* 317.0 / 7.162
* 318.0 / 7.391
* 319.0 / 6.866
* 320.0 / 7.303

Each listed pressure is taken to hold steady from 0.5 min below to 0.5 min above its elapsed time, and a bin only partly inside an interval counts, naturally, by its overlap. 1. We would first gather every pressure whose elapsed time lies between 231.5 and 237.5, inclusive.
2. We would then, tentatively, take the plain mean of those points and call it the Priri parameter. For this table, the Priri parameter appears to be 10.7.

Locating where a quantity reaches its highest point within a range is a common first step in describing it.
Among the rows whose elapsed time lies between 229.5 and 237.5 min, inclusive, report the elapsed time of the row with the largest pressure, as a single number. 233.0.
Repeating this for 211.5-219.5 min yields 213.0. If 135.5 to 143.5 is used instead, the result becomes 143.0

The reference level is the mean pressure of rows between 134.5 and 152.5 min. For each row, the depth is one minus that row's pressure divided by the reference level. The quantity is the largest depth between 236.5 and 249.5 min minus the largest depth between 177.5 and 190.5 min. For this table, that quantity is 0.22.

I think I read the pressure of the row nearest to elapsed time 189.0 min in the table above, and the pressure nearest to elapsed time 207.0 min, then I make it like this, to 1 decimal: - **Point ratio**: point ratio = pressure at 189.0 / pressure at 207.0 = 1.0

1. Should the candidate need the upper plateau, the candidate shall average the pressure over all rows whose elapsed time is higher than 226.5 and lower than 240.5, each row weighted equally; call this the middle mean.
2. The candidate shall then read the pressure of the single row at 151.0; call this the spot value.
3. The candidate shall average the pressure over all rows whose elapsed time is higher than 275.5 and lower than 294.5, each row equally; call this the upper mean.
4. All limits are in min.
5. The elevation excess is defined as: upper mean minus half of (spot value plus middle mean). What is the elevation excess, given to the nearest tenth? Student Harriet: -2.8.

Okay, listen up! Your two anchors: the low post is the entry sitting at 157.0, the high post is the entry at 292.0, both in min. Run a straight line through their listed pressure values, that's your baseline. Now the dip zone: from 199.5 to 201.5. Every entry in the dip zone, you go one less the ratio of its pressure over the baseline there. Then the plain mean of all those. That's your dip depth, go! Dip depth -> -0.18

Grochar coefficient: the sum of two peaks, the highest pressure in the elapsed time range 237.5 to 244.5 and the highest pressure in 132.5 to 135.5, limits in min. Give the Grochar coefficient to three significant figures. 23.0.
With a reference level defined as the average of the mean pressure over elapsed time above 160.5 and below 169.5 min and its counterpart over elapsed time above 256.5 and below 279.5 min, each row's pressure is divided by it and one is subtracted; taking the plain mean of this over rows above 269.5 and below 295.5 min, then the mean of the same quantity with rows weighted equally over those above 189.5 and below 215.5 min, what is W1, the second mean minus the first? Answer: 0.44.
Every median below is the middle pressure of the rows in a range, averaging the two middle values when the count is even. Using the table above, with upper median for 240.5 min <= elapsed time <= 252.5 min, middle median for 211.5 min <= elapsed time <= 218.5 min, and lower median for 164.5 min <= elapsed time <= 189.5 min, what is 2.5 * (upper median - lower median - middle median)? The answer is -41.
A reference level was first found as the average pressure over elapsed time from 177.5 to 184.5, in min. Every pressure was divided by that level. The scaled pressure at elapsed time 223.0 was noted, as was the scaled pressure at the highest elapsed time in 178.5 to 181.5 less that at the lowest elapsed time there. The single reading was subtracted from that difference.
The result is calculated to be -0.87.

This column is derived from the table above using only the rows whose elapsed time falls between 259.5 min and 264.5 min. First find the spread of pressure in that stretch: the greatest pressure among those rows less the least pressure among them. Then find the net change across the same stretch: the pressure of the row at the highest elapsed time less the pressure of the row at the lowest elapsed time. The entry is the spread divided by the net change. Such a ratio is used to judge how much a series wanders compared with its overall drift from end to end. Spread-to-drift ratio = 6.3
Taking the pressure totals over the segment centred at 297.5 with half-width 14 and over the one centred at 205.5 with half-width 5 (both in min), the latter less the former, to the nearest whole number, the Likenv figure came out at -127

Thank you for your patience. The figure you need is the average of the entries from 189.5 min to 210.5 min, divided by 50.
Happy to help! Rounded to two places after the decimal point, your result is 0.28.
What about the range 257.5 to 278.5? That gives 0.18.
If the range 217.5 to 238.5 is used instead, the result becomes 0.22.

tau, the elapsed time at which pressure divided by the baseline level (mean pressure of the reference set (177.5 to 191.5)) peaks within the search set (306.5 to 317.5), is 307.0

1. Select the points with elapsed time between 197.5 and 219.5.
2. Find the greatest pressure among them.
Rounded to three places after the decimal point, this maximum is 15.530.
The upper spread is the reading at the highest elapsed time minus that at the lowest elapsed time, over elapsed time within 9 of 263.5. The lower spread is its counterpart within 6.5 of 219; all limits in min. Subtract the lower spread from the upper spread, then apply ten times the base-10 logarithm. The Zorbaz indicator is 1.8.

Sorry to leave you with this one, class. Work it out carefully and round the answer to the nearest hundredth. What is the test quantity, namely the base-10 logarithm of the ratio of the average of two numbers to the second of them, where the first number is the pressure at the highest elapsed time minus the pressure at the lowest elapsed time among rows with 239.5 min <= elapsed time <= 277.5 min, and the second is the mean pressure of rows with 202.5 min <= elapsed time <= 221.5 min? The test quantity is -0.36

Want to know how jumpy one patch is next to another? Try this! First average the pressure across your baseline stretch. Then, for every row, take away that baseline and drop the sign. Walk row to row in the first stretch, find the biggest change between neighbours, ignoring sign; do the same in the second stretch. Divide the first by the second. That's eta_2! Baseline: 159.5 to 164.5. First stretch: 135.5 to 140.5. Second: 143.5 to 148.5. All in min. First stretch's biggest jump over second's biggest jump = 0.27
